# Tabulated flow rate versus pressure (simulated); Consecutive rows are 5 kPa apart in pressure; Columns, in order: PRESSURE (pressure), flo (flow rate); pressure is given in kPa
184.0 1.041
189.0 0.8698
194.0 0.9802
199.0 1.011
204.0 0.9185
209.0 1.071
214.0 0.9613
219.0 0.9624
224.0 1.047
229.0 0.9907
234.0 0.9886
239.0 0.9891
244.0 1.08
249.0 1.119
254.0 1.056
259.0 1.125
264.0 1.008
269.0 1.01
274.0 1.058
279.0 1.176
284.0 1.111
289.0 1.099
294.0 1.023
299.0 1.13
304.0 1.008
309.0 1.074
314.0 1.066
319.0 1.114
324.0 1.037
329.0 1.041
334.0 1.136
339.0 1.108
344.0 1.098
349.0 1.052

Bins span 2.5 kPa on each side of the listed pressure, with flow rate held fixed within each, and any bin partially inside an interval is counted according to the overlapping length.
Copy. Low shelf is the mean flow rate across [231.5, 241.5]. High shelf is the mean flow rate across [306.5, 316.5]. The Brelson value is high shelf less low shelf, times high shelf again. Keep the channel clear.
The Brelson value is 0.087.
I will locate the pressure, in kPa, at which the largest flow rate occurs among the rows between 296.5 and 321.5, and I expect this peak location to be 299.0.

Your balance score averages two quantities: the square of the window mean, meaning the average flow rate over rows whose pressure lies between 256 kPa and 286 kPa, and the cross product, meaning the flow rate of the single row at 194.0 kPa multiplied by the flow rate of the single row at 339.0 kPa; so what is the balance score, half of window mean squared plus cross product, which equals 1.13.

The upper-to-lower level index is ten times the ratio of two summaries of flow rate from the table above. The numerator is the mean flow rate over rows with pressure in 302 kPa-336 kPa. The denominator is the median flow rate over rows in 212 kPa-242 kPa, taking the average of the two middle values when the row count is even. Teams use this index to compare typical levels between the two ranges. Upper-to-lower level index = 10.80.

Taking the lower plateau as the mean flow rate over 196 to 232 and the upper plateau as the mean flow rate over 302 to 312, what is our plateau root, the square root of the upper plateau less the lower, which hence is 0.22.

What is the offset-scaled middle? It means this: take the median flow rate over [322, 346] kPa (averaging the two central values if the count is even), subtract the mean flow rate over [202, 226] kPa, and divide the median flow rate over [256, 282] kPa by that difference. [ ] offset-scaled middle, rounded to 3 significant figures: 10.0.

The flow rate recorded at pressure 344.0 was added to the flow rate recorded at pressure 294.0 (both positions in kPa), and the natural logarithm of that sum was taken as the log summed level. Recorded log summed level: 0.752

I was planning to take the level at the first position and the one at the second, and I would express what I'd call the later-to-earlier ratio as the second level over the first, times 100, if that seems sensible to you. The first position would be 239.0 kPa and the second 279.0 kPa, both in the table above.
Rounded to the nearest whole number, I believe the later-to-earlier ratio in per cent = 119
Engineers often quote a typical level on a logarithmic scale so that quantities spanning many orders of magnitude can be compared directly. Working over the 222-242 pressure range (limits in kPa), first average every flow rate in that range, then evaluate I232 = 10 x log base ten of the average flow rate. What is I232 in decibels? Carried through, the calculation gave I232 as 0.02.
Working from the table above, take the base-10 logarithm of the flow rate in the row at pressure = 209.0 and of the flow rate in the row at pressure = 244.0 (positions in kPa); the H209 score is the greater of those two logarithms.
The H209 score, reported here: 0.033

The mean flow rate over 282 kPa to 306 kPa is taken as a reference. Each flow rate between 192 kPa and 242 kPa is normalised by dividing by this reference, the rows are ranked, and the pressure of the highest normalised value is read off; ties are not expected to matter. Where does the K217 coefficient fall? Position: 209.0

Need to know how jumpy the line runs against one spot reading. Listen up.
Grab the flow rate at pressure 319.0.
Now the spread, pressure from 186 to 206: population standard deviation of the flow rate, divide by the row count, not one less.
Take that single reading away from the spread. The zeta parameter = -1.06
